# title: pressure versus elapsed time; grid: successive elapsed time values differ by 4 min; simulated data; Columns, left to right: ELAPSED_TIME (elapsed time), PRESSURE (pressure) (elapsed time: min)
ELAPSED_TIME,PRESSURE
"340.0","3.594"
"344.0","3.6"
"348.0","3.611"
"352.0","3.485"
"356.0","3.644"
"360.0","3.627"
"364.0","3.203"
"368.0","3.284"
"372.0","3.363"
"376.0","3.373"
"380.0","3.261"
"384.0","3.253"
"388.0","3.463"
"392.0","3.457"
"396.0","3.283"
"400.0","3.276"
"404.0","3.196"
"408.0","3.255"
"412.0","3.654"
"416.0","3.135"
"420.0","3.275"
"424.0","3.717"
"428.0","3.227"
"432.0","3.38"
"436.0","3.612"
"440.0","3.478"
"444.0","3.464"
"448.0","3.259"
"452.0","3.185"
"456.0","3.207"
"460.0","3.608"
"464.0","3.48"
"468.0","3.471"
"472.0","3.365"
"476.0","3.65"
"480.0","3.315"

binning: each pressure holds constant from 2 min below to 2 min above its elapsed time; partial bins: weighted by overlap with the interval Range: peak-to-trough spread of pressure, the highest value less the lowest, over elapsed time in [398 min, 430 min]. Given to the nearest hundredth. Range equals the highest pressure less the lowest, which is 0.58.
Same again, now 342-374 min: 0.44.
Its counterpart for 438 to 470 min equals 0.42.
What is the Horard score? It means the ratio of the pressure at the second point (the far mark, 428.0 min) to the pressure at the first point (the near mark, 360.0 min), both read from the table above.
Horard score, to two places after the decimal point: 0.89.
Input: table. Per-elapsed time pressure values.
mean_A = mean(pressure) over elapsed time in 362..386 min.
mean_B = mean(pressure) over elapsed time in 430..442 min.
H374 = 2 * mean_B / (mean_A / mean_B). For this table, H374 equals 7.4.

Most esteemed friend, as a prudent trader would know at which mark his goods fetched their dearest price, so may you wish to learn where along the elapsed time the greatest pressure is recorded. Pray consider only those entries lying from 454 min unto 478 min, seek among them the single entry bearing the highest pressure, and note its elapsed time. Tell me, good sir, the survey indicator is 476.0 min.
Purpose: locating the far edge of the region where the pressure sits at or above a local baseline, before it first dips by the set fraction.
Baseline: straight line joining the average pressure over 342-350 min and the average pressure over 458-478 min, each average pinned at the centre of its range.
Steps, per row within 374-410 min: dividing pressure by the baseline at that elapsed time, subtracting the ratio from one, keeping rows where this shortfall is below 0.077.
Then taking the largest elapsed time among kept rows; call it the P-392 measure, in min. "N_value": 392.0 min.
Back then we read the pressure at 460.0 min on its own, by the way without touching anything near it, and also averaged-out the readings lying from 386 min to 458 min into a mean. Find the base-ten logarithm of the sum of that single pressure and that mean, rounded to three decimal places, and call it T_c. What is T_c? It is 0.843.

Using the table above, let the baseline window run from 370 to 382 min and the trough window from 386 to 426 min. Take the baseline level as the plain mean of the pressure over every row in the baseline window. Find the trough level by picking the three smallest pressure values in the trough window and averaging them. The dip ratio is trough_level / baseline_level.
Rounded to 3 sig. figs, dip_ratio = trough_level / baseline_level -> 0.959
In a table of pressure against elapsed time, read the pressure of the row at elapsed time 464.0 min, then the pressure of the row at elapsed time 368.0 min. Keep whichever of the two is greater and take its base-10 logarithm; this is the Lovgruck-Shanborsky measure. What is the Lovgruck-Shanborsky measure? 0.542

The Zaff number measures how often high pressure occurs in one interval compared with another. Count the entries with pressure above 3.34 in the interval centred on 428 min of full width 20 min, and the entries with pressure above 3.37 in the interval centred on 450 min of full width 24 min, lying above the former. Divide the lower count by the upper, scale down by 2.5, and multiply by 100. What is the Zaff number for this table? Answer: 40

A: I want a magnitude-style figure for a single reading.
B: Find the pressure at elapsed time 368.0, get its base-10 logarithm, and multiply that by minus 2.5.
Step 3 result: -1.29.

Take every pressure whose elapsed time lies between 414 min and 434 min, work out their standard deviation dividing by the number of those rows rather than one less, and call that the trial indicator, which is 0.201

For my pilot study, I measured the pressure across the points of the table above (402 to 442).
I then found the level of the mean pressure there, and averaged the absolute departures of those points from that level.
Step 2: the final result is 0.178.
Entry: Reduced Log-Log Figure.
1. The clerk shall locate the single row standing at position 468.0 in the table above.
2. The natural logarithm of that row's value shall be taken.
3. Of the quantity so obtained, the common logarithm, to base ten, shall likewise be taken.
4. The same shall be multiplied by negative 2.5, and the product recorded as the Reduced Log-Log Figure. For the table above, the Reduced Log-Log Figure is -0.24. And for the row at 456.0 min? -0.17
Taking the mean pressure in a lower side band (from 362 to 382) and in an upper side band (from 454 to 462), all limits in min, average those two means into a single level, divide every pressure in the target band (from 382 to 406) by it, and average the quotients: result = 0.991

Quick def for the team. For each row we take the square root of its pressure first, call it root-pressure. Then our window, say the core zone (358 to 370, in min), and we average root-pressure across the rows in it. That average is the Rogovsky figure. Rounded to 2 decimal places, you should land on 1.84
